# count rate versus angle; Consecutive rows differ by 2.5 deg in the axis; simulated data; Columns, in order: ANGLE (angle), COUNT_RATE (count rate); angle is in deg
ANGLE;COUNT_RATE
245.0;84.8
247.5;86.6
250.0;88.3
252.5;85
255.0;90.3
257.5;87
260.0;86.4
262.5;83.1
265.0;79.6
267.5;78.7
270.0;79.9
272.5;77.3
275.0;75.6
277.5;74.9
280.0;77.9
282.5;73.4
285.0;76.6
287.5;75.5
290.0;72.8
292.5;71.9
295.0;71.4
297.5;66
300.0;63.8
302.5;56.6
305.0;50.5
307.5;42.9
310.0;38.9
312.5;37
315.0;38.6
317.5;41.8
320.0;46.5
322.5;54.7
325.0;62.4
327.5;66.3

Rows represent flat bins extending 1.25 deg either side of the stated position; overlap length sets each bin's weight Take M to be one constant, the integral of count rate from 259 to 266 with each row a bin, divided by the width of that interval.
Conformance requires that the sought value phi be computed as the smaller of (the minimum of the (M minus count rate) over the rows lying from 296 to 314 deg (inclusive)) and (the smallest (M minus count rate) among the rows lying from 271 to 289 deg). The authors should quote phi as 5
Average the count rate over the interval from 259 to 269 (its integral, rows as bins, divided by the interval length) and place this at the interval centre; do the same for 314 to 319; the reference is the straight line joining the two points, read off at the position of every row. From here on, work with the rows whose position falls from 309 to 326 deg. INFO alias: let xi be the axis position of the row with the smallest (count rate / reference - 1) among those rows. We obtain 312.5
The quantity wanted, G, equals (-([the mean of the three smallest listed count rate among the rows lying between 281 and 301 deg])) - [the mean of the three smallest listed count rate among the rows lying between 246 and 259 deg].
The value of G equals -153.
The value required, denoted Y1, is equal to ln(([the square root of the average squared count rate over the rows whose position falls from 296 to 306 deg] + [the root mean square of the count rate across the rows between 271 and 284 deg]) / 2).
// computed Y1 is 4.21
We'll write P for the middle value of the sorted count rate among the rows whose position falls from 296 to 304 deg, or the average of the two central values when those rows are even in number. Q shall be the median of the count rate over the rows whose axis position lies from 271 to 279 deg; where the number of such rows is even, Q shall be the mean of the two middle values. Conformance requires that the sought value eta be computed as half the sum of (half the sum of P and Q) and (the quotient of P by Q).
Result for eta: 35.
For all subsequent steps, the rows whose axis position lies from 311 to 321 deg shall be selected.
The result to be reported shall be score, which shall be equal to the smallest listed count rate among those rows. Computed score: 37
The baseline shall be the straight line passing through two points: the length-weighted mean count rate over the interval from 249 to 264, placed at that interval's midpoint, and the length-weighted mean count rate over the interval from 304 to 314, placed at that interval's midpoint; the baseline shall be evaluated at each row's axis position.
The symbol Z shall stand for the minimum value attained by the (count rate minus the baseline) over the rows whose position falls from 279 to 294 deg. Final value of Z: 9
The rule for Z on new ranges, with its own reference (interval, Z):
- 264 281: 0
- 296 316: -2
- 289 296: 15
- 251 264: -5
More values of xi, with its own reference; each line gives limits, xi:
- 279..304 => 282.5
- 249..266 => 252.5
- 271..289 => 272.5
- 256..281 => 265.0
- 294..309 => 307.5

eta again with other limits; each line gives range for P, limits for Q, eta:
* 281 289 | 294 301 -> 36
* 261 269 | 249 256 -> 42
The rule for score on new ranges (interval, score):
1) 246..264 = 83.1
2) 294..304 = 56.6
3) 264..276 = 75.6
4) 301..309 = 42.9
